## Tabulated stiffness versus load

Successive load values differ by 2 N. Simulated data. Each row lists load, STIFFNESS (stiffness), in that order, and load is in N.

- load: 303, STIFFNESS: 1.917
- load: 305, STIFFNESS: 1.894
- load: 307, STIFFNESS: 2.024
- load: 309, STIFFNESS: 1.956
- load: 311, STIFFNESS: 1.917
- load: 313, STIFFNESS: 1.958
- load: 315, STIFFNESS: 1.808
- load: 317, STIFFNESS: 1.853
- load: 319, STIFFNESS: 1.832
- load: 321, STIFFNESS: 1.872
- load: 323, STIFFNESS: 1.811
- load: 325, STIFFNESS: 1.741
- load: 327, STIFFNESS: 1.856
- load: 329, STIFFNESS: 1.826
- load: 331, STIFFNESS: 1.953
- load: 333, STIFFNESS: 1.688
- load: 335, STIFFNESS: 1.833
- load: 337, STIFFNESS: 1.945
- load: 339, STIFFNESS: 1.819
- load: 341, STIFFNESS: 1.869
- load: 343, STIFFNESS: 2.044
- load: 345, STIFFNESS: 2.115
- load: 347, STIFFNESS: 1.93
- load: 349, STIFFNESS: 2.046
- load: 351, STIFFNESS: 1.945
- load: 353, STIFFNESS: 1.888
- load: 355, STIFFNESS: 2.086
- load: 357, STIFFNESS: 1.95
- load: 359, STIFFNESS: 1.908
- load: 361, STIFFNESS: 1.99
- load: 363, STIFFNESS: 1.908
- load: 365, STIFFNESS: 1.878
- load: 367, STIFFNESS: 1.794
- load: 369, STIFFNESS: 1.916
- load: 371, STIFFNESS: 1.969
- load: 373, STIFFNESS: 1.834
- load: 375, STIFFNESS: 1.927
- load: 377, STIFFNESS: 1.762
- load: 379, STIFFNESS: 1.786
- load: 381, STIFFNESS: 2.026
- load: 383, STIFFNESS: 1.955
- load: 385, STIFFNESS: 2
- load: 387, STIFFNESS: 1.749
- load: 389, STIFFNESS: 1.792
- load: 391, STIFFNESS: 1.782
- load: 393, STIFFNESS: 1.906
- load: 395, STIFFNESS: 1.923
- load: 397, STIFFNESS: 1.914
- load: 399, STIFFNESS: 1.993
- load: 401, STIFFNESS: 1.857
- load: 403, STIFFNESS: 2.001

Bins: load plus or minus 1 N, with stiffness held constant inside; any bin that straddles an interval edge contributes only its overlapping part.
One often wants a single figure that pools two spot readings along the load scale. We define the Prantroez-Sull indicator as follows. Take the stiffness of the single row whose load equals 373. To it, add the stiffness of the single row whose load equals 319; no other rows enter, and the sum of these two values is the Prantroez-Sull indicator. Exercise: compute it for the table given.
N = 3.67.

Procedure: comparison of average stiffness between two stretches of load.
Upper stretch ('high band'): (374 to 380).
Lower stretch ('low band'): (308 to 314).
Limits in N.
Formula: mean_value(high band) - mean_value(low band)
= -0.12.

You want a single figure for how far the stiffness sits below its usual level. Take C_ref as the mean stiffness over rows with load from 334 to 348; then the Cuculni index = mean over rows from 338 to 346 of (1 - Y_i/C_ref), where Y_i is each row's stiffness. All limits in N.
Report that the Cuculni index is -0.013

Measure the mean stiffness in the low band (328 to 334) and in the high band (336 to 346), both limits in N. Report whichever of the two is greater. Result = 1.96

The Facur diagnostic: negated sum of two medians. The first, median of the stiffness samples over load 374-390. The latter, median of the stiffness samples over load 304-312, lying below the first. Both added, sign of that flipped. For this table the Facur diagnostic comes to -3.80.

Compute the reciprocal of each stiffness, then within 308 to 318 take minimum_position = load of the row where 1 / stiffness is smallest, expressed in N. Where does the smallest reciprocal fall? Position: 313 N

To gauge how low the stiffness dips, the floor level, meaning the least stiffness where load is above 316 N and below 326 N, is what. 1.741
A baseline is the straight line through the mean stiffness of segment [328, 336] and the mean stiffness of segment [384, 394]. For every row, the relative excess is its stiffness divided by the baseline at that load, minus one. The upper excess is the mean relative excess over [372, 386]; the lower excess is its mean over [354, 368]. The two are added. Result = 0.08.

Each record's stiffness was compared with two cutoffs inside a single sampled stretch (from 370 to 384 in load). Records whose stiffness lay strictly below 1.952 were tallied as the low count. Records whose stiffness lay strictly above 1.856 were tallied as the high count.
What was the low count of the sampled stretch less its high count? 0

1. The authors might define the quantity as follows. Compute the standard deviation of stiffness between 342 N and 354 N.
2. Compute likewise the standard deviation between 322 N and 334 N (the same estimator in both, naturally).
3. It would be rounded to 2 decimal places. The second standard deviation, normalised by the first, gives 1.06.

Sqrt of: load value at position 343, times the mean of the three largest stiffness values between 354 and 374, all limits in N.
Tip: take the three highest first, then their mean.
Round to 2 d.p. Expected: 2.03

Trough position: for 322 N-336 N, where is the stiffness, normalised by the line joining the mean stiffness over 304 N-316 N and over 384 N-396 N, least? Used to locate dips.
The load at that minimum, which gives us 333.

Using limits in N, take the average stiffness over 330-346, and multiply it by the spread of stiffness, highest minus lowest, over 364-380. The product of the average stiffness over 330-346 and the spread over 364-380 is 0.40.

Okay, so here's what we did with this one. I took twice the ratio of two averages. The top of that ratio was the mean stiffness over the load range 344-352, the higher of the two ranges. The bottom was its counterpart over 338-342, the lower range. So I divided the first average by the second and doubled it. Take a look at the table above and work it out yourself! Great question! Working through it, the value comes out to 2.18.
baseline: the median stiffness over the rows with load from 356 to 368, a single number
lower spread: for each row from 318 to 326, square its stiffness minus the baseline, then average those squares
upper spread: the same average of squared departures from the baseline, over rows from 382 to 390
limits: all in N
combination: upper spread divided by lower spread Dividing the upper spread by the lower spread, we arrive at 1.1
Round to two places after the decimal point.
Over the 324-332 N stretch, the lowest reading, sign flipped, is -1.74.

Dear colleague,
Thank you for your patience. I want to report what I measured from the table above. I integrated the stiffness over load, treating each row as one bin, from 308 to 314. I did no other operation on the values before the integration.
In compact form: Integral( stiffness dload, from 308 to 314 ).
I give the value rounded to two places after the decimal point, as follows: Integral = 11.66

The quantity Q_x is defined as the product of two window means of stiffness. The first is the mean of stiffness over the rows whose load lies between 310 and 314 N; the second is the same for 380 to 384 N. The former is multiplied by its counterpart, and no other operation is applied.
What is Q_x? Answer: 3.86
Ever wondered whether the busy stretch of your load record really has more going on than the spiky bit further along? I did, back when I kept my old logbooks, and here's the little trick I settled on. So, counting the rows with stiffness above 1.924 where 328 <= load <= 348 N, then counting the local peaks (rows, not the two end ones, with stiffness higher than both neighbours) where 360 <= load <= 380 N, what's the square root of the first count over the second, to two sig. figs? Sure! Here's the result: 1.6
